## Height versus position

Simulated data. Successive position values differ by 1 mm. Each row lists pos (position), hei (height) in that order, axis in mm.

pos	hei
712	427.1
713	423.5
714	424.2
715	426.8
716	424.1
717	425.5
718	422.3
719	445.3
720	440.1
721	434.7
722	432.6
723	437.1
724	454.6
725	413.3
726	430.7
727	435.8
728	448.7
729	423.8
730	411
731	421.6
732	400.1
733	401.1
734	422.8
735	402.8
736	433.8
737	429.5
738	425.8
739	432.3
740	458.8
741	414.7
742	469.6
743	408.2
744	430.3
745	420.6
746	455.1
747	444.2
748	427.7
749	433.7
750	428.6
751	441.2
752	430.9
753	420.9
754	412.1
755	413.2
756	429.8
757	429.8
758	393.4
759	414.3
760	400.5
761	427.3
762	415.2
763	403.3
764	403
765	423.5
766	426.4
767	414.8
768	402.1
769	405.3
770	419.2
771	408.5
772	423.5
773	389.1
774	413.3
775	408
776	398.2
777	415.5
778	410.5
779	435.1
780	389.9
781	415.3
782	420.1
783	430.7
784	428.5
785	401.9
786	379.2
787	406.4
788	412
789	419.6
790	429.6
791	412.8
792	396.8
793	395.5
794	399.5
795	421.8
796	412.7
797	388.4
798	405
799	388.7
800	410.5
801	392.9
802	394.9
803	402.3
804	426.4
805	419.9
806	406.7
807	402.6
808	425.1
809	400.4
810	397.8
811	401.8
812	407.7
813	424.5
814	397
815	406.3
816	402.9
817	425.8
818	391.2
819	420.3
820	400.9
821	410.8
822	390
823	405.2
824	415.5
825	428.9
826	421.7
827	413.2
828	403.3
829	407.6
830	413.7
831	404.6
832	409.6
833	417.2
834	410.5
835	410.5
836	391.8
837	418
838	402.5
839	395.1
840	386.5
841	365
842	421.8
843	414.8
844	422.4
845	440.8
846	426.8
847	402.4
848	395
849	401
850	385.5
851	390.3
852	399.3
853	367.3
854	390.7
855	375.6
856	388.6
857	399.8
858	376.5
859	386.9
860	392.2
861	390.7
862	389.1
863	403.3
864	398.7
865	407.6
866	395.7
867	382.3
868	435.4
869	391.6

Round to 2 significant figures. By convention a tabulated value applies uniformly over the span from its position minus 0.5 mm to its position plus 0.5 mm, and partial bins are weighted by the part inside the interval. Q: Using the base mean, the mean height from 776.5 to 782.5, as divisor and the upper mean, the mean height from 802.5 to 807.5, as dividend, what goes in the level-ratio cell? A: 0.99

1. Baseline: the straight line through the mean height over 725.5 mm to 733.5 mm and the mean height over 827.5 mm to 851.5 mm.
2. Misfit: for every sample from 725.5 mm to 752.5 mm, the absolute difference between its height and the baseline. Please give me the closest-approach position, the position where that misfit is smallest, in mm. 731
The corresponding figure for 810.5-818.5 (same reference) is 812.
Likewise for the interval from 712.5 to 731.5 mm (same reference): 731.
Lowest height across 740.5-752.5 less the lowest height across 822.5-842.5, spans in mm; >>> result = 43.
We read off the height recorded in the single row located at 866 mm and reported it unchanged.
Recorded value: 395.7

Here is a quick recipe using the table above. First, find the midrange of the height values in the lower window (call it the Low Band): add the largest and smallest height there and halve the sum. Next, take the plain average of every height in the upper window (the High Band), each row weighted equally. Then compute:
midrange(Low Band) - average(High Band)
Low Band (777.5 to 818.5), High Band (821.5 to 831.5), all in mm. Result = -3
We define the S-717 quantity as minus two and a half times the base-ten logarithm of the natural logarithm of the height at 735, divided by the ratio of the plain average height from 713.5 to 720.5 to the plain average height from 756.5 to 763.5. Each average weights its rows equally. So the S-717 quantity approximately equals -1.90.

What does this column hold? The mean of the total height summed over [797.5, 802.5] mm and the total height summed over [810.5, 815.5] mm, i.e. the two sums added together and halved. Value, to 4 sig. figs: 2015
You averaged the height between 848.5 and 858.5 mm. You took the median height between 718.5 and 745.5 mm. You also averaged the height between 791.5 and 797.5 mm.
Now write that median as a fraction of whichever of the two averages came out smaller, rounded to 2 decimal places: 1.11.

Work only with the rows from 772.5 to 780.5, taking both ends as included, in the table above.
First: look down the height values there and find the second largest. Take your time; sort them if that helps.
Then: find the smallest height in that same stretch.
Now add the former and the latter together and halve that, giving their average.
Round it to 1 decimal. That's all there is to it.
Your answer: 402.3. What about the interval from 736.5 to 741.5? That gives 423.5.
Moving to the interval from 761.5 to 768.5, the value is 412.8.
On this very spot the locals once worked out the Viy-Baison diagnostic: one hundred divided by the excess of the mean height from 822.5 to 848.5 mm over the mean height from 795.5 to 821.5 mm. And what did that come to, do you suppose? 32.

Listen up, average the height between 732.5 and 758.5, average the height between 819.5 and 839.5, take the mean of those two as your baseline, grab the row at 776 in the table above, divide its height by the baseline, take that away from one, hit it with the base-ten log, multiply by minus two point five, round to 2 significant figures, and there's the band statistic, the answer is 3.3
